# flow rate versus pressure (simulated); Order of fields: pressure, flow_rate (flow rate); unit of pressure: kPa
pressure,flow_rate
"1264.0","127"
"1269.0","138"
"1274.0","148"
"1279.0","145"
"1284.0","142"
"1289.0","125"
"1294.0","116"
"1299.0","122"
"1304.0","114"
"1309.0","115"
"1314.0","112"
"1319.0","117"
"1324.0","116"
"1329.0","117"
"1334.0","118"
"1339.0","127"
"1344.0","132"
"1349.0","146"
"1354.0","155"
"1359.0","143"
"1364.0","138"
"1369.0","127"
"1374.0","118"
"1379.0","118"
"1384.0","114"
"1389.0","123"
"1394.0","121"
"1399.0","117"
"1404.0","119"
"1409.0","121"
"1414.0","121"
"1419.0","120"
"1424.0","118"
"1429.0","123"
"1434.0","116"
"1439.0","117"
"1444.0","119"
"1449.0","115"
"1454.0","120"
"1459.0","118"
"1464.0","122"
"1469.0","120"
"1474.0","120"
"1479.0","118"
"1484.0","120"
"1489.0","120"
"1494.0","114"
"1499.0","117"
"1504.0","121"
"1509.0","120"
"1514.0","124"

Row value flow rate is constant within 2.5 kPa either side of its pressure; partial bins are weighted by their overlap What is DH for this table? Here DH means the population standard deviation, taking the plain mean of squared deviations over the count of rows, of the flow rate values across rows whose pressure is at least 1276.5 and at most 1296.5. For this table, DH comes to 12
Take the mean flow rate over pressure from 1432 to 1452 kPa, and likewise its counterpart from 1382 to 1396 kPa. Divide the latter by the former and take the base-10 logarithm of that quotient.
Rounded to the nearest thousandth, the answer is 0.010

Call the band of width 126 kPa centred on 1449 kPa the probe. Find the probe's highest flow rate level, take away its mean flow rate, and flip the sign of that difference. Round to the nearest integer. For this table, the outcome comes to -4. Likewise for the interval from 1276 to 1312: -19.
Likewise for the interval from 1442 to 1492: -3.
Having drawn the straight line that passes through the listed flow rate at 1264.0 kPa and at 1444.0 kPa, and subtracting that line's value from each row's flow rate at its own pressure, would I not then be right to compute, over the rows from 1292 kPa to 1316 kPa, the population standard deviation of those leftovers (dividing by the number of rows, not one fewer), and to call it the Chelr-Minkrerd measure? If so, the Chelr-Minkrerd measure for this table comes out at 3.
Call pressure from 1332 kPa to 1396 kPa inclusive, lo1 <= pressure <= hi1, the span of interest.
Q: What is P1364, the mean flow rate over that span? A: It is 129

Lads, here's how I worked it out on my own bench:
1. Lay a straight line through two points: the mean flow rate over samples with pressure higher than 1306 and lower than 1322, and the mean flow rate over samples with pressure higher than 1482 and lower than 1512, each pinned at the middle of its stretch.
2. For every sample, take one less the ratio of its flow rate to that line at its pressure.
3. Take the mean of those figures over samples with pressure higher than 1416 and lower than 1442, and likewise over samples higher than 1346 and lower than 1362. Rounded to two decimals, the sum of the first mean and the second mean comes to -0.29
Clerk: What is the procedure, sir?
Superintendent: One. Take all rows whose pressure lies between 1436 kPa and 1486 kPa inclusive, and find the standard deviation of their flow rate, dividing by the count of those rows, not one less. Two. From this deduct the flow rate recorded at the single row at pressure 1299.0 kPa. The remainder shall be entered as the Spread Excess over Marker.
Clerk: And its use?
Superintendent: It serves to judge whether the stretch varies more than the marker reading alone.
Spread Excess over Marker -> -120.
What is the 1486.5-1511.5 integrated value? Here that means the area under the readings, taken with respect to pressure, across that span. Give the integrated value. 2960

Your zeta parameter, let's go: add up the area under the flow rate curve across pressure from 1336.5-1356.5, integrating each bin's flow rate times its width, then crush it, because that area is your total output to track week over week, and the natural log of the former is 7.94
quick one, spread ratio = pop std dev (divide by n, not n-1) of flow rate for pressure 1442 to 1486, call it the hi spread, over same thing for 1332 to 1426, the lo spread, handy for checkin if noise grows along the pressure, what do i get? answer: 0.2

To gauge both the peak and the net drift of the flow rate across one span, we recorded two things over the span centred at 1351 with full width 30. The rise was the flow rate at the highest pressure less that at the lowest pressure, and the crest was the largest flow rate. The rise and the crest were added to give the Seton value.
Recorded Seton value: 166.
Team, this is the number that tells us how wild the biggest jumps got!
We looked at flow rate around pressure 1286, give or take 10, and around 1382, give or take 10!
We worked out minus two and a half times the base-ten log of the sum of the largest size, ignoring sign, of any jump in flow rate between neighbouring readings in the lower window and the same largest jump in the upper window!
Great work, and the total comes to -3.54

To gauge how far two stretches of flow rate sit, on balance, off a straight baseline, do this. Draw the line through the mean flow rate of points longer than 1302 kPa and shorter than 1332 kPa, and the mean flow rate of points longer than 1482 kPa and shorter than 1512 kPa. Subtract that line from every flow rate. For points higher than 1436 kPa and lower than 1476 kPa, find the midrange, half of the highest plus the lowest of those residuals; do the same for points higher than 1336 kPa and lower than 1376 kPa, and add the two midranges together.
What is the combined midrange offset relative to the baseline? 21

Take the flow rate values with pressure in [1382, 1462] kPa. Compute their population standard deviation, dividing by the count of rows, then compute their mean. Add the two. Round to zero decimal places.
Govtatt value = 121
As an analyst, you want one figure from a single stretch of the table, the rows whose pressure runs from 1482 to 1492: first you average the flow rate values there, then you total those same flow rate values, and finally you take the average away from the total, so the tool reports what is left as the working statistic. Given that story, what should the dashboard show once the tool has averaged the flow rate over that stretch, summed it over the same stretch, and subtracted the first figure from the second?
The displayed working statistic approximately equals 120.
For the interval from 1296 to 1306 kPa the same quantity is 118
